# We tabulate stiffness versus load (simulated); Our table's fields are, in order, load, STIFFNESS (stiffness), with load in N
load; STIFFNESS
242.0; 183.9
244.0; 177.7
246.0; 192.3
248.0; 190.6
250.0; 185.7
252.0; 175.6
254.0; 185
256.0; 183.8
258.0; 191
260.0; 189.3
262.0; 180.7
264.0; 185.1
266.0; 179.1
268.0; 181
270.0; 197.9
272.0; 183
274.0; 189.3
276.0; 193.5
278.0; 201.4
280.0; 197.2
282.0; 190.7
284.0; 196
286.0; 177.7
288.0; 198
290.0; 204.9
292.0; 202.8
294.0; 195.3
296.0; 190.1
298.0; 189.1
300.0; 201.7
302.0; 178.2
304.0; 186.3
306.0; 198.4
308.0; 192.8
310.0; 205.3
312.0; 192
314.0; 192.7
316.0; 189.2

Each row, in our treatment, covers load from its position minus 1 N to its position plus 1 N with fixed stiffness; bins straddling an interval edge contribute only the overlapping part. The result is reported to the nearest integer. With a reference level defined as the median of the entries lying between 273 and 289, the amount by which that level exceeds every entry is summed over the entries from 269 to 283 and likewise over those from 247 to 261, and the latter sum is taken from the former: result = -52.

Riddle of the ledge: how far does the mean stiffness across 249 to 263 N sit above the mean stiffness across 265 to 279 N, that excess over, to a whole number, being -5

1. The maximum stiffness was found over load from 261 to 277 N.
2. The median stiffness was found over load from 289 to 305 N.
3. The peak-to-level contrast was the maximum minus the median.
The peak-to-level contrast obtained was 5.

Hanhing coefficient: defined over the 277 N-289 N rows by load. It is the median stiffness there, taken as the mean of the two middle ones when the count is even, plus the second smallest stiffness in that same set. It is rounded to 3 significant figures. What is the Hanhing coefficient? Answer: 387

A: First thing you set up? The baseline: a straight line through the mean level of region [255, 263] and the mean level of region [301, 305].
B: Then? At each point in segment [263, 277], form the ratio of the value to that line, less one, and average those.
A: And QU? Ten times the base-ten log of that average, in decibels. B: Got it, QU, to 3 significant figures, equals -20.2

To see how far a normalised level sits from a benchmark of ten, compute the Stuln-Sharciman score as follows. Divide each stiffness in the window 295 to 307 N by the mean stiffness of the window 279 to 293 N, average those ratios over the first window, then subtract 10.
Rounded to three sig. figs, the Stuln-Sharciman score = -9.02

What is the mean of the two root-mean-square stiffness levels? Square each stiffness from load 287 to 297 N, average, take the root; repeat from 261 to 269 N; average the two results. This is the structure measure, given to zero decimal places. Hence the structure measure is 190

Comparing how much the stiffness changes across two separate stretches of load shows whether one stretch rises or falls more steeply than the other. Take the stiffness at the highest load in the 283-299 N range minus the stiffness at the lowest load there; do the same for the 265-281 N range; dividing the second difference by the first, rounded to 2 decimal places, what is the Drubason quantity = -2.62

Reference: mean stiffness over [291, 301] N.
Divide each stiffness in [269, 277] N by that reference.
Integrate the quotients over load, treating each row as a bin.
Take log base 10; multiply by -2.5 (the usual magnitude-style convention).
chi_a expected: -2.23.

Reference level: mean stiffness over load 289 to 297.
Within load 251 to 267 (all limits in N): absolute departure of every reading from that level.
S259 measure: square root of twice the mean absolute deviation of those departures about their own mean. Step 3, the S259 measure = 2.80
